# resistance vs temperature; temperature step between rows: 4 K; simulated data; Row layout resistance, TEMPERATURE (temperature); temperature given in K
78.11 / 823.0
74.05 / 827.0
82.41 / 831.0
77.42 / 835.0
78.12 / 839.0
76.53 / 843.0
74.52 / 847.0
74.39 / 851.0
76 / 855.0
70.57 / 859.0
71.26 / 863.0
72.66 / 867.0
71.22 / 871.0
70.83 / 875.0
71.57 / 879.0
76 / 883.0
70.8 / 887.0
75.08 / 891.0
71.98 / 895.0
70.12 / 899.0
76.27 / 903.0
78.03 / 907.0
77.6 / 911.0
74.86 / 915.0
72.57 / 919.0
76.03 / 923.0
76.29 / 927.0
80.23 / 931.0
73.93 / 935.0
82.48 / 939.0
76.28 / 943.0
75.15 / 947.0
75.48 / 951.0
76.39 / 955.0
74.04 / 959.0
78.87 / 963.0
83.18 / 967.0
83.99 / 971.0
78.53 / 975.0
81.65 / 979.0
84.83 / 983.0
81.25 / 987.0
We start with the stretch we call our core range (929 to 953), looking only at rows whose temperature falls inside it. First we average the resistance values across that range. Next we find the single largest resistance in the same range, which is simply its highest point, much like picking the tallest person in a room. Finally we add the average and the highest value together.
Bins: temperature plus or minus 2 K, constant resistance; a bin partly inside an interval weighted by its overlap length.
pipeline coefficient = 160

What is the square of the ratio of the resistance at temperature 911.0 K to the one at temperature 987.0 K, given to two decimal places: 0.91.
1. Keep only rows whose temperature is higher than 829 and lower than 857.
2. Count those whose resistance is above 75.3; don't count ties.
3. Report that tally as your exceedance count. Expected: 5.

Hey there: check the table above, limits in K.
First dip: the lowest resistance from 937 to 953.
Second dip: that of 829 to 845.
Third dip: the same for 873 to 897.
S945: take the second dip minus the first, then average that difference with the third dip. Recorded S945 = 36.1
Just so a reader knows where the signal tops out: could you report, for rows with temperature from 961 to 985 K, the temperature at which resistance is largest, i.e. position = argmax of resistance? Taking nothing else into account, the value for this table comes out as 983.0 K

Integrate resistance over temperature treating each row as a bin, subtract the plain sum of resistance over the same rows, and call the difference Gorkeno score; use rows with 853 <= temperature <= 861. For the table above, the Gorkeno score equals 440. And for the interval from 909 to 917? 457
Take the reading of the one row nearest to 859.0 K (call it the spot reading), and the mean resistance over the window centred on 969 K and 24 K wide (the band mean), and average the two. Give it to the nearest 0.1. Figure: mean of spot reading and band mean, 75.3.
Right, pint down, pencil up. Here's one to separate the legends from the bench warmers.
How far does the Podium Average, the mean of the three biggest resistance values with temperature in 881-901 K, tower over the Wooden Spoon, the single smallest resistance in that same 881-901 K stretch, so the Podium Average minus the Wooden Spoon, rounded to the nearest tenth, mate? 4.2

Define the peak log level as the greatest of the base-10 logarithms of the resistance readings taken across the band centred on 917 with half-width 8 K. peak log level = 1.89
